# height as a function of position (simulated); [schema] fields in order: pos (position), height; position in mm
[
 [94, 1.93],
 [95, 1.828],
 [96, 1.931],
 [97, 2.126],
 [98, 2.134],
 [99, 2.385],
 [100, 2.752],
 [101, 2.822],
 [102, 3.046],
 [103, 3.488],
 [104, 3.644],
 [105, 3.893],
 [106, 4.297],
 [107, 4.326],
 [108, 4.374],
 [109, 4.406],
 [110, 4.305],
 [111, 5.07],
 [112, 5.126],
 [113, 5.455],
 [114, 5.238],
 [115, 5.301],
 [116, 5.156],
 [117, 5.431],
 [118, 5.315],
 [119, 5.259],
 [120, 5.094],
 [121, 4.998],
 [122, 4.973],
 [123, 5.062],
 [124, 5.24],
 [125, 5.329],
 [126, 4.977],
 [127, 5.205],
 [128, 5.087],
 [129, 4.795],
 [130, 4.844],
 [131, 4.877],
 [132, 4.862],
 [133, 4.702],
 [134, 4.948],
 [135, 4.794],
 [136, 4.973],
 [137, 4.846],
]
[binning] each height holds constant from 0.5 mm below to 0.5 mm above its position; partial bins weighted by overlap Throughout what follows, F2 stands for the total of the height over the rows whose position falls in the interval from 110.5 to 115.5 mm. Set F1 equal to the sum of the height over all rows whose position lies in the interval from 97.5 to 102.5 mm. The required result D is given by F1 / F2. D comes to 0.50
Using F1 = 13.1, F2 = 26.2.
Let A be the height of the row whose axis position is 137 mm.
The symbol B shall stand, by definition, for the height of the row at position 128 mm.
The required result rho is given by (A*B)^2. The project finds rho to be 608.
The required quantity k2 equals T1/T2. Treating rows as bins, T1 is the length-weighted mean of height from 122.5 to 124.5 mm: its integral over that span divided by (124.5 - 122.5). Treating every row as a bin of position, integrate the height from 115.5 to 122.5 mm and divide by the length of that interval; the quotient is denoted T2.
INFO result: 1.00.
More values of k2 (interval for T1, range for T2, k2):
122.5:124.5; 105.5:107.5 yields 1.19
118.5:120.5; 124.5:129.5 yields 1.02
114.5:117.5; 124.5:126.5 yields 1.03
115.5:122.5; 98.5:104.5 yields 1.71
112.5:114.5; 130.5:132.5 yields 1.10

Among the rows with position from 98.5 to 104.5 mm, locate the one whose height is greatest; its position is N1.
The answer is 104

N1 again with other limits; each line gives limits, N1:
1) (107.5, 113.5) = 113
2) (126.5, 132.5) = 127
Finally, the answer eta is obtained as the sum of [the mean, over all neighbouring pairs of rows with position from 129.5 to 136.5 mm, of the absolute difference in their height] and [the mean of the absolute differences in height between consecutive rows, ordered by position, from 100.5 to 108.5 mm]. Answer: 0.35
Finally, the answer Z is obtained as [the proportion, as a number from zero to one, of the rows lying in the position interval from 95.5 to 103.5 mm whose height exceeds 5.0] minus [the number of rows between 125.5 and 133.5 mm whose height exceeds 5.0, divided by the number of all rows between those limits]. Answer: -0.25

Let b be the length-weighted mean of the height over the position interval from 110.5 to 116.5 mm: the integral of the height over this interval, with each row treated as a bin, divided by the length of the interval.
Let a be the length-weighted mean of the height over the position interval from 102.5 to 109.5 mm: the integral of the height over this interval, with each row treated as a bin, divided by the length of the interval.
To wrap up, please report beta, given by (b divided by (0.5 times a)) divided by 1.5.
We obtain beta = 1.72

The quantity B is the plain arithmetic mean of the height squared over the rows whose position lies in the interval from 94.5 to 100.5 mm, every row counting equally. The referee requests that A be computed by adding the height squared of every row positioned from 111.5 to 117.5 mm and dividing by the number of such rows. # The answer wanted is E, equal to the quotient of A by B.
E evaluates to 5.7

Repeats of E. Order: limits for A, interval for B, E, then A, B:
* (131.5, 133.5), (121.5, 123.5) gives 0.9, 23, 25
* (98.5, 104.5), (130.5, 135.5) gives 0.4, 9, 23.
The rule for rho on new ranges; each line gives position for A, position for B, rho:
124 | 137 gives 645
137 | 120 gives 609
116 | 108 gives 509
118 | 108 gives 540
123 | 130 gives 601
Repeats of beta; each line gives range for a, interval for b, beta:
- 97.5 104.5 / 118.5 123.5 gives 2.34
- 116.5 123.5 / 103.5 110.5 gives 1.08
